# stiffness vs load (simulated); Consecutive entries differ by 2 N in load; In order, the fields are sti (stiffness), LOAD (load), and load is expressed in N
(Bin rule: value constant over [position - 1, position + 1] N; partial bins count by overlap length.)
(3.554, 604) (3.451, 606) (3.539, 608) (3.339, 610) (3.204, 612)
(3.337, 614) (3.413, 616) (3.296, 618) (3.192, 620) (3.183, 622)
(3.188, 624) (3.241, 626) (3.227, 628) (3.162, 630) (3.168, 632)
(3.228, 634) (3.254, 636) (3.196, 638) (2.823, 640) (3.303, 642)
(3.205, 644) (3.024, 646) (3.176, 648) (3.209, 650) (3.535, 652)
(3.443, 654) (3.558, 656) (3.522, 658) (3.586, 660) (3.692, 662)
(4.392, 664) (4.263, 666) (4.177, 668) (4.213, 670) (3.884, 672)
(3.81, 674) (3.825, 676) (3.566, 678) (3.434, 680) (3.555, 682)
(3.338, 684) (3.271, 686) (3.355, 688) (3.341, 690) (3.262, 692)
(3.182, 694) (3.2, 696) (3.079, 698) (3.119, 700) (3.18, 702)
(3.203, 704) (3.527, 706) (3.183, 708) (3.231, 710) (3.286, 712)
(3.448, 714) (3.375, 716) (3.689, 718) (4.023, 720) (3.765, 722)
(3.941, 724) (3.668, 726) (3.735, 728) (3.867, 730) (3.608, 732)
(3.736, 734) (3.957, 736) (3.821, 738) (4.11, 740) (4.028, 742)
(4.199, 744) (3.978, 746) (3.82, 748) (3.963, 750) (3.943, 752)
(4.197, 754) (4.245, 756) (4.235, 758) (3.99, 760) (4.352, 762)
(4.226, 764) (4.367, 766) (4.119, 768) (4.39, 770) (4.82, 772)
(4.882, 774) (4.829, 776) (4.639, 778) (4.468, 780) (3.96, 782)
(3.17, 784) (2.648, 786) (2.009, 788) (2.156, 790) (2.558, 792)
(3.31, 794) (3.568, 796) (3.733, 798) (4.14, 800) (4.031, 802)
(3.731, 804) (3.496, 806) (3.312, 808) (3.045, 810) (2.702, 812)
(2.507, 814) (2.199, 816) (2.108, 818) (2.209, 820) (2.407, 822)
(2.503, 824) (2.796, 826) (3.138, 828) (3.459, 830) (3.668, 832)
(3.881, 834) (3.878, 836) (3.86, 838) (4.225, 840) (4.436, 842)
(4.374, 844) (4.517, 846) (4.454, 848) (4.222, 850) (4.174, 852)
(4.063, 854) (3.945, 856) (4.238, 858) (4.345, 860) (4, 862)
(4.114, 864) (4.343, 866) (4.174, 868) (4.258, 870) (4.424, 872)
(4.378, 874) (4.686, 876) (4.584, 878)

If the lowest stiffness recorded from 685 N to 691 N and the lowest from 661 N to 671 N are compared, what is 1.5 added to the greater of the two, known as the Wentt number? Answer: 5.19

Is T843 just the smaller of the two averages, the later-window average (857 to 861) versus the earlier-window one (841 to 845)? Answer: 4.29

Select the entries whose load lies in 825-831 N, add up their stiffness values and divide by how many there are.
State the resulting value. 3.1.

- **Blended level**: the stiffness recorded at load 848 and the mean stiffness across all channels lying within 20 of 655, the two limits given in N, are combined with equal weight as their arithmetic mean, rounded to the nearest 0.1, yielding 4.0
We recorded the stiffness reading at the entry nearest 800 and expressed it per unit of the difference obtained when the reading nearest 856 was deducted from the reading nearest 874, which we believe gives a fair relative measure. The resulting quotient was 9.6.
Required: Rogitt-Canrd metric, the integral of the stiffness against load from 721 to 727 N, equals 22.7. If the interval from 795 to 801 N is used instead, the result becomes 22.9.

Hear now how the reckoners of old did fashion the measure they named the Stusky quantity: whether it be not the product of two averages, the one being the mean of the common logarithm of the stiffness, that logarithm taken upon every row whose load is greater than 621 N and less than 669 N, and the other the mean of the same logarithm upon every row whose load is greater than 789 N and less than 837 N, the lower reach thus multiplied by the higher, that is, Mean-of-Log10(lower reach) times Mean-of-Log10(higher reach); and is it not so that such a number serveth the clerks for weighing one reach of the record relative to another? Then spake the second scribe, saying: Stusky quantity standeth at 0.255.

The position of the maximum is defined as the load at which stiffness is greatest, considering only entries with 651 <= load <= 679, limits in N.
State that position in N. 664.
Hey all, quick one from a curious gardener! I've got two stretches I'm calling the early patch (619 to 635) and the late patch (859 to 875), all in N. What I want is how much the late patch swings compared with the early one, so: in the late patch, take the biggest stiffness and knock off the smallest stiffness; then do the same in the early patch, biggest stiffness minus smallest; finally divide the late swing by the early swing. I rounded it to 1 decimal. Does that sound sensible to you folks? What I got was 5.4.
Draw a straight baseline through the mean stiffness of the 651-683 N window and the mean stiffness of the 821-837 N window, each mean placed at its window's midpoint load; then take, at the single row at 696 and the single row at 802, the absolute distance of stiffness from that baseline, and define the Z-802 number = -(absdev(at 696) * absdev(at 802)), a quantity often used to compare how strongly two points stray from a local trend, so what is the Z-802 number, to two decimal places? -0.34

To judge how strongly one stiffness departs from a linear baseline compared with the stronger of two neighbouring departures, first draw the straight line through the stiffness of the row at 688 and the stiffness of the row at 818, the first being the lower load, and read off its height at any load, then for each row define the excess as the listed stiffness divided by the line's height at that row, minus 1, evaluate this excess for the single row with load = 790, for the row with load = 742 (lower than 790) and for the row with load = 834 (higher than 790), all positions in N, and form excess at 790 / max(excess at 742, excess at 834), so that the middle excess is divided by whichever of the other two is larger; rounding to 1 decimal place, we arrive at -0.1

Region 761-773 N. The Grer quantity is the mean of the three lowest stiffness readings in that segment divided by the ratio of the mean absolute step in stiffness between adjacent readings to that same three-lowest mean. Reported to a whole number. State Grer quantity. 74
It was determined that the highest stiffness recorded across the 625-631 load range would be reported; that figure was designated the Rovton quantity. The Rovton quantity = 3.241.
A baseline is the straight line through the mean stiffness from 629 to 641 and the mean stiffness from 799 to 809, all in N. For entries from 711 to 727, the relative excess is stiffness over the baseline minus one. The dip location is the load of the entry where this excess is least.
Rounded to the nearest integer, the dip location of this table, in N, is 712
